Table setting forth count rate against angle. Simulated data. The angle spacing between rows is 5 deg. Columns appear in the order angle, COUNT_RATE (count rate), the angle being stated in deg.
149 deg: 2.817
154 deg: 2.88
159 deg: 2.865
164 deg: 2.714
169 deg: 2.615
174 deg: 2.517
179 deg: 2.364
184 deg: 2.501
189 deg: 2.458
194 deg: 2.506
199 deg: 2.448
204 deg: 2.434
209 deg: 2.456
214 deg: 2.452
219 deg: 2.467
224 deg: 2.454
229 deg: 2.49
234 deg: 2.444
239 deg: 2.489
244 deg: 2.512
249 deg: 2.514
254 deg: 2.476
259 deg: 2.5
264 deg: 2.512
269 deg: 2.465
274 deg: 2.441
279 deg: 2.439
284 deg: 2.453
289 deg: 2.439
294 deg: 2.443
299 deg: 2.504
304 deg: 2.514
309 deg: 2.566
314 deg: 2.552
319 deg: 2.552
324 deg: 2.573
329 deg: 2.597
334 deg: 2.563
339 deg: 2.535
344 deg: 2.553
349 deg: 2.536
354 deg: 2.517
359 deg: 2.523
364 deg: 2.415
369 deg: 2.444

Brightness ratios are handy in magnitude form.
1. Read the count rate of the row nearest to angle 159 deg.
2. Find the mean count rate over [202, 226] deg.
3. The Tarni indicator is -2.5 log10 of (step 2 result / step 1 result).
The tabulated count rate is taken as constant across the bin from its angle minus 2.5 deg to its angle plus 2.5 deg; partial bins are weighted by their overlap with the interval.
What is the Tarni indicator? 0.17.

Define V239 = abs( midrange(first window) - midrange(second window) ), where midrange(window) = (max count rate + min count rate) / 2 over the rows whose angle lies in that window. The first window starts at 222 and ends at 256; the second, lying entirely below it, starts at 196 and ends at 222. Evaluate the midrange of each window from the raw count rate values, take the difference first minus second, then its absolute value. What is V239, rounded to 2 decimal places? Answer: 0.03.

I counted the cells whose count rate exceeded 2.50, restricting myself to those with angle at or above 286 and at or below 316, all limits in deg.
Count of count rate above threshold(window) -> 4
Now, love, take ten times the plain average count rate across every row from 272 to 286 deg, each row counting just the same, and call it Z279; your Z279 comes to 24.4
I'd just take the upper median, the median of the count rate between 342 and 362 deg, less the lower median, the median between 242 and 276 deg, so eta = 0.03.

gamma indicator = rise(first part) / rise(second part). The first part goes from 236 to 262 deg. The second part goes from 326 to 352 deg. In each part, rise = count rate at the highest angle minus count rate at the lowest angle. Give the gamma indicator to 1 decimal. -0.2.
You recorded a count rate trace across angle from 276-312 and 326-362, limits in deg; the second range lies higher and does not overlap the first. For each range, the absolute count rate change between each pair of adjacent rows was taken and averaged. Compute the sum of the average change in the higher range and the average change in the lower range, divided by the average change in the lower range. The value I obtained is 1.8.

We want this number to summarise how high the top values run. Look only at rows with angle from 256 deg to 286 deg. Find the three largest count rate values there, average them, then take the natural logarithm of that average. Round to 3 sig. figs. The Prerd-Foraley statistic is 0.913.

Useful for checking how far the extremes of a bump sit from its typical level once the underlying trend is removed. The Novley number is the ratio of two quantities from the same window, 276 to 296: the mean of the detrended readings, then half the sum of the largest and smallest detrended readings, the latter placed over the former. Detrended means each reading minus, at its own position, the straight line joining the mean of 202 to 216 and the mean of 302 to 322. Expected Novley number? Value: 1.0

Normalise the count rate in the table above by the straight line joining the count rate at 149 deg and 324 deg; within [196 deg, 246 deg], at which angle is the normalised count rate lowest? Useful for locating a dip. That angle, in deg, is 204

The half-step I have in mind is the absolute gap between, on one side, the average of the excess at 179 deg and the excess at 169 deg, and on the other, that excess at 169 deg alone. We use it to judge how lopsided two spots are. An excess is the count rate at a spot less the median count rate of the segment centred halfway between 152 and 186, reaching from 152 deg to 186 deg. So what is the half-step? 0.13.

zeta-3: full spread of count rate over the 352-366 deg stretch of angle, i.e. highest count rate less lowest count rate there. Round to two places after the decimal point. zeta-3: 0.11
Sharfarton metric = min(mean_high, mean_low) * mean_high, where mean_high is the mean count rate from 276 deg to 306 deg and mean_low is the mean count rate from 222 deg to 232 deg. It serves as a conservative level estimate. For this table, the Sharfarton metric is 6.1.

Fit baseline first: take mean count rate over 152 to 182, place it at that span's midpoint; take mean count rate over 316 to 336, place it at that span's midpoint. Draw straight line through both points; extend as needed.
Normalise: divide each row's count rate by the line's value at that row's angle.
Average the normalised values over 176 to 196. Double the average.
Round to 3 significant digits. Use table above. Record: 1.86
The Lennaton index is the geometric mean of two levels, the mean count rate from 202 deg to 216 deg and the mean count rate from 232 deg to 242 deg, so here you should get 2.46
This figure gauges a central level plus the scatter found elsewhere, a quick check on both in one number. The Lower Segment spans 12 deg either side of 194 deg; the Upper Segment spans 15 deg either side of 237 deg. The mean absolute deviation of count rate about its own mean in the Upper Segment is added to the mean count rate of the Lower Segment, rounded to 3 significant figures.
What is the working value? 2.49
